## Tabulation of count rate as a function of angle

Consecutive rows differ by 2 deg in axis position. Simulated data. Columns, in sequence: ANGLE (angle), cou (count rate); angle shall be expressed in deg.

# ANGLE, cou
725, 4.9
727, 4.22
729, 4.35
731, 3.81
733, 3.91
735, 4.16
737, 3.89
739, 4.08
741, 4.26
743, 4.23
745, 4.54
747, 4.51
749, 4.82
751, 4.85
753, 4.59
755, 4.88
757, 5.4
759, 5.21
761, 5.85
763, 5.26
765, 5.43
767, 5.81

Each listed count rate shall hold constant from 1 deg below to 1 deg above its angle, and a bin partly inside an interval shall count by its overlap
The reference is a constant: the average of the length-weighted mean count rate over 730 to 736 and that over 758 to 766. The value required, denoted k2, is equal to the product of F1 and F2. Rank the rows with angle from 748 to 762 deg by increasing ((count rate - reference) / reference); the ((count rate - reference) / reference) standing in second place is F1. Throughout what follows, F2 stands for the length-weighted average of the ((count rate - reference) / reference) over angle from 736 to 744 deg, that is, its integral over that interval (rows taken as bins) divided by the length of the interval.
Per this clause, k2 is -0.003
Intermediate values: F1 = 0.03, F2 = -0.12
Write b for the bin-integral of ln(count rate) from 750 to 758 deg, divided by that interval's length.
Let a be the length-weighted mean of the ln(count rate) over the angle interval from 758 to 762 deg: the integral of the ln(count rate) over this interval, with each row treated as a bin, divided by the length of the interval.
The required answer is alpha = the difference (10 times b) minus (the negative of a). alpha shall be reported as 17.6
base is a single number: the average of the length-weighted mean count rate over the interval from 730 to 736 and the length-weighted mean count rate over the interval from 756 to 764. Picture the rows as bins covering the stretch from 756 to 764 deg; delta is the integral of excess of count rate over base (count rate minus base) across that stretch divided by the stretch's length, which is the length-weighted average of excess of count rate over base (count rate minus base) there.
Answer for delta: 0.7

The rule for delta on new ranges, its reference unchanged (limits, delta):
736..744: -0.6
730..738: -0.8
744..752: 0.0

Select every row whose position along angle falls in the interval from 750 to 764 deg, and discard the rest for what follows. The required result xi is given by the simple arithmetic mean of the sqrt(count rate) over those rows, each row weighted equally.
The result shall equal 2.27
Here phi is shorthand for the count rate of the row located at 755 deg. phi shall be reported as 4.88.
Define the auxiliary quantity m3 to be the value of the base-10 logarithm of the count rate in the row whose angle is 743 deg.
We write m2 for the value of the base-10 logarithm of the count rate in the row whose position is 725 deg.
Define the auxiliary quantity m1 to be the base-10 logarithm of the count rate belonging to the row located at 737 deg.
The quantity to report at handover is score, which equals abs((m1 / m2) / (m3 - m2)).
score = 13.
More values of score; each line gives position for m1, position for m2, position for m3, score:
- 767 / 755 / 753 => 42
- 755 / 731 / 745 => 16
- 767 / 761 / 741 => 7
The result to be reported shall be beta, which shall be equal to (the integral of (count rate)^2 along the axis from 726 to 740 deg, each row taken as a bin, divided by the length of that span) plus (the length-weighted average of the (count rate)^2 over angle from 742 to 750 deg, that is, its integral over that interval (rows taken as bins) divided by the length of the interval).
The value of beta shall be 37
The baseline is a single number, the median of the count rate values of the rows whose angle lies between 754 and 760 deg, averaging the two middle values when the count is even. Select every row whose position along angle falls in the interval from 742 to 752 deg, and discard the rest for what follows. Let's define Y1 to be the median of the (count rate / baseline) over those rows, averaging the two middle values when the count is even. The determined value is 0.87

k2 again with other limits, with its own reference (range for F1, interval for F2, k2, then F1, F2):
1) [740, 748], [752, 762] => -0.010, -0.09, 0.10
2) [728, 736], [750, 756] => -0.003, -0.17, 0.02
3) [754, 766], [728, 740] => -0.015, 0.11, -0.14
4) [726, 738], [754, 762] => -0.023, -0.17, 0.14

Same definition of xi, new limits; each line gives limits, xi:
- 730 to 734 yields 1.96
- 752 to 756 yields 2.18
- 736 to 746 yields 2.05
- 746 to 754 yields 2.17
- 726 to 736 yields 2.02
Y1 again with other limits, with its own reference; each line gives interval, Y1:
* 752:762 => 1.00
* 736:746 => 0.81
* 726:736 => 0.80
